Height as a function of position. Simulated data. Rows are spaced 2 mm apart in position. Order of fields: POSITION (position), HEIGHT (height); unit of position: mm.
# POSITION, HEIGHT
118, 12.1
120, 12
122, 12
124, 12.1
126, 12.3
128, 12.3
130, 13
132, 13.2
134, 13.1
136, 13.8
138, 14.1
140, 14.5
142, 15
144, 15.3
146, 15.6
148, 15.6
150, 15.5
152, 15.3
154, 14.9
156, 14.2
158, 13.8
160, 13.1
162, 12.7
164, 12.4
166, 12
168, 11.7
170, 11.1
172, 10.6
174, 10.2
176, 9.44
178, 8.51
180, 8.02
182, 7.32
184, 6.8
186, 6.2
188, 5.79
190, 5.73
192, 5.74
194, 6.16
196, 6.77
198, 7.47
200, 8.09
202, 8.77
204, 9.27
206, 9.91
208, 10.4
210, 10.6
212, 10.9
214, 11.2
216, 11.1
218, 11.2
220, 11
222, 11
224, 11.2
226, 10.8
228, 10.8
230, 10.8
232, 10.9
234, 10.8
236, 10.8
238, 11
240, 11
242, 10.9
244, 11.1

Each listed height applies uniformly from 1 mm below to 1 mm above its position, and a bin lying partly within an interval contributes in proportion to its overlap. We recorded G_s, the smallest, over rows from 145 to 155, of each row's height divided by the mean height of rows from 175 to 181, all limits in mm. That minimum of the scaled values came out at 1.72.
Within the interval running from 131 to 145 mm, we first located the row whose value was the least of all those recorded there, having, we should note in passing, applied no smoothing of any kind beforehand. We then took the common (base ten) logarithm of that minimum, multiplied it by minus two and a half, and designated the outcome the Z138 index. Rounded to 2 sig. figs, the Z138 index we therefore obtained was -2.8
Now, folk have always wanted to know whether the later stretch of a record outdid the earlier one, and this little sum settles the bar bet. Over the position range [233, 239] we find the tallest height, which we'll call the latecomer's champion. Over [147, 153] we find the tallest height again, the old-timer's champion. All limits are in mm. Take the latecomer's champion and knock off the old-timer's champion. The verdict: -4.6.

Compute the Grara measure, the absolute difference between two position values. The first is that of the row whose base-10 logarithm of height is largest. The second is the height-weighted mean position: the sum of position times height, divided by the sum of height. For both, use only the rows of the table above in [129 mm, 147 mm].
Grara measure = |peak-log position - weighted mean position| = 7.7 mm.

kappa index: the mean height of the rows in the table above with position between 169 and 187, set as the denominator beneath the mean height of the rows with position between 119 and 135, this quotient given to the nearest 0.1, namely 1.4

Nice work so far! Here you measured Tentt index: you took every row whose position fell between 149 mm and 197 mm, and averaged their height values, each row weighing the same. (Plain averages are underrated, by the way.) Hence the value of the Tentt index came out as 10.2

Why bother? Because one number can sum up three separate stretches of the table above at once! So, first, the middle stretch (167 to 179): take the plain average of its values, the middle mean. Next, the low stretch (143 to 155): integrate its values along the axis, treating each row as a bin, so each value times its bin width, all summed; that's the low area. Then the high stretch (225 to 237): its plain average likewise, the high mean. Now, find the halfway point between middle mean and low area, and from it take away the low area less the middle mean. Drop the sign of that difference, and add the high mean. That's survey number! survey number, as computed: 88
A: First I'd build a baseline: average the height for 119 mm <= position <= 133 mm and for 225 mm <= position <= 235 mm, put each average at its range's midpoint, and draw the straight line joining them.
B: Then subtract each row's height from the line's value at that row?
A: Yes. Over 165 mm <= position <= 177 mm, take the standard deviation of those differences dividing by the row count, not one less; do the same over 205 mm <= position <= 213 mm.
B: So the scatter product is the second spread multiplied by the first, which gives 0.32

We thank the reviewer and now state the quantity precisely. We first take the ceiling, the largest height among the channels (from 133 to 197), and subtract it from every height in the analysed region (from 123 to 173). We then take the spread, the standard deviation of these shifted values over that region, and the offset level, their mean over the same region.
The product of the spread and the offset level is -3.1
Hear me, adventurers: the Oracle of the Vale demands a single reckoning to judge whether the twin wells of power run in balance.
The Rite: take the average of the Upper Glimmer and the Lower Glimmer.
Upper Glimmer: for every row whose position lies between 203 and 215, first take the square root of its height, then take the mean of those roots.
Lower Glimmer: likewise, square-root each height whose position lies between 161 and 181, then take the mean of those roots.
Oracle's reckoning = 3.24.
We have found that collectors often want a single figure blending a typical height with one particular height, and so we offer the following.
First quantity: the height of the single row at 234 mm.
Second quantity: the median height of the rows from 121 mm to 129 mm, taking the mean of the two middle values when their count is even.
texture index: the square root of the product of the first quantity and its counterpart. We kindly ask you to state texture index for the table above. 11.5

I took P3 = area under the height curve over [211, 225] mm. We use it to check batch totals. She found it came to 155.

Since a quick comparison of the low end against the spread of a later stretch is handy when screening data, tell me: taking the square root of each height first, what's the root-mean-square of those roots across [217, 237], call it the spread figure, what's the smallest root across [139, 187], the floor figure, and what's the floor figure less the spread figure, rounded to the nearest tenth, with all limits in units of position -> -0.8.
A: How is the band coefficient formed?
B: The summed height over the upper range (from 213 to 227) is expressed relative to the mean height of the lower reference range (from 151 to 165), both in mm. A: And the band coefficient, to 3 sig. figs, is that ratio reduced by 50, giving -44.4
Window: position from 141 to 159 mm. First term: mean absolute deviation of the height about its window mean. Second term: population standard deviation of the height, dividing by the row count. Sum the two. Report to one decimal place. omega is 1.1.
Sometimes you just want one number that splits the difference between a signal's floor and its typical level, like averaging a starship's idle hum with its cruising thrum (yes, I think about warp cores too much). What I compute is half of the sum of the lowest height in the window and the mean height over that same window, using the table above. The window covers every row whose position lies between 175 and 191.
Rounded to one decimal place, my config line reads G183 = 6.5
